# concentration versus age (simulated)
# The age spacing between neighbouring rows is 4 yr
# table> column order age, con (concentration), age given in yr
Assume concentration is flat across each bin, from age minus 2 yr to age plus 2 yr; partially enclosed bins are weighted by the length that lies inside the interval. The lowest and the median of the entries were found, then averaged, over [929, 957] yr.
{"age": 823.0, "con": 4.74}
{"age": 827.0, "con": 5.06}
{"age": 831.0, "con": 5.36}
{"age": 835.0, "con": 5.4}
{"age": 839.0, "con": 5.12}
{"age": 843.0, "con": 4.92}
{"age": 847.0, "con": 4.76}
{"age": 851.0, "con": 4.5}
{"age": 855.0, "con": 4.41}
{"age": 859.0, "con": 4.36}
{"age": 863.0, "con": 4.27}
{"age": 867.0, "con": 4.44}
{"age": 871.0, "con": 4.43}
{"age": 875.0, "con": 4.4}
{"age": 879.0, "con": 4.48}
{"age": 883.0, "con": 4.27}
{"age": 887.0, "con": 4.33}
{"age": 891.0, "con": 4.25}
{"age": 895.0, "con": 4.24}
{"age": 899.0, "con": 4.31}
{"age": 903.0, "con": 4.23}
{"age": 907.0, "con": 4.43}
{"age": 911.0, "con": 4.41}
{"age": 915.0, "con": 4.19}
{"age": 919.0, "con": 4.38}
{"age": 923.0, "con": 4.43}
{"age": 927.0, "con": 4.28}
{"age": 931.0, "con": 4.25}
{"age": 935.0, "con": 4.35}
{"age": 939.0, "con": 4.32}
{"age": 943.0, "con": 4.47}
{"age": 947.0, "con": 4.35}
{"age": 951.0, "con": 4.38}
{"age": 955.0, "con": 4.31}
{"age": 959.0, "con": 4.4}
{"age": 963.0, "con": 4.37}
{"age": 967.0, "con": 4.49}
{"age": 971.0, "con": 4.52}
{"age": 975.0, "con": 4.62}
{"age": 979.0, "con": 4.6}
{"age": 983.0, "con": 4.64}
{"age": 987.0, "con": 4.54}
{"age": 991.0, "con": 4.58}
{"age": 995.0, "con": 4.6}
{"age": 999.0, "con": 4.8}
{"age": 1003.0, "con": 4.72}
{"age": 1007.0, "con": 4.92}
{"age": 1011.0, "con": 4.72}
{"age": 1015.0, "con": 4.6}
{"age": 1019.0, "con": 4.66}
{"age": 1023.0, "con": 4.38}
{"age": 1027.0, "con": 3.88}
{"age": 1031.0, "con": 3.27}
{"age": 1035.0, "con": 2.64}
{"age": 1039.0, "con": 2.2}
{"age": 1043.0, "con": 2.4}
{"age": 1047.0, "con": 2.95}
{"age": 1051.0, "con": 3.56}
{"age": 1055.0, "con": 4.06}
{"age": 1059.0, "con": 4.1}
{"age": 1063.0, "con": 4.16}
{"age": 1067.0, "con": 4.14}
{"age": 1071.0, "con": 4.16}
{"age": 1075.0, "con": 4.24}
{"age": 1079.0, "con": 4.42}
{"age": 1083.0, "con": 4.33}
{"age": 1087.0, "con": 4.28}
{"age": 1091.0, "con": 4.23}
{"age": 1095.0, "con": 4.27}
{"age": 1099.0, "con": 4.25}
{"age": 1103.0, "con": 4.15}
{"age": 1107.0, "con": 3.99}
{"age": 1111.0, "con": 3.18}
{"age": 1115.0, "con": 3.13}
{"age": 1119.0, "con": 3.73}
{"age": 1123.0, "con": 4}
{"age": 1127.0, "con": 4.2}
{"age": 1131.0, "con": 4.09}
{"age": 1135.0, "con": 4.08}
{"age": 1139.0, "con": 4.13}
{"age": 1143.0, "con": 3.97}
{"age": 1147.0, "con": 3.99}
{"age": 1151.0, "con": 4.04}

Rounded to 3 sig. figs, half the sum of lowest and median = 4.30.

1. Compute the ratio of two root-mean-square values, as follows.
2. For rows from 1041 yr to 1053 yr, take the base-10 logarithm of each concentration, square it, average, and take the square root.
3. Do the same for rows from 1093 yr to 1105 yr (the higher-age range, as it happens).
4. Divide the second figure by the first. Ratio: 1.32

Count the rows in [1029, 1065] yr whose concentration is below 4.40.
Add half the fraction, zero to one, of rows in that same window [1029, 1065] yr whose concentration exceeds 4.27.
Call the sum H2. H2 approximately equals 9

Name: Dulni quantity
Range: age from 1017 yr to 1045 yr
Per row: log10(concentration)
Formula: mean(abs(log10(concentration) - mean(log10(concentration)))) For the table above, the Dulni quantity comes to 0.109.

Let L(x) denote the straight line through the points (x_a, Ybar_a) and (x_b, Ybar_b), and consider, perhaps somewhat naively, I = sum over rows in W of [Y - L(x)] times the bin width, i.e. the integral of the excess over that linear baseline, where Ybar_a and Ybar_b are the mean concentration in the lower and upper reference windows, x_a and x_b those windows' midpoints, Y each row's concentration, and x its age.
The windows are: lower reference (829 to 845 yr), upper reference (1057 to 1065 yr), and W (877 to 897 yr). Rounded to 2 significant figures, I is -13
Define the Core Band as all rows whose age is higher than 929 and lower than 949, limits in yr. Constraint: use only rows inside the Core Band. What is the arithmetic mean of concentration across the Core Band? 4.35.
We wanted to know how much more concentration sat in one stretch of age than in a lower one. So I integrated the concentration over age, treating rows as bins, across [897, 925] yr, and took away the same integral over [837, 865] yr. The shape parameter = -8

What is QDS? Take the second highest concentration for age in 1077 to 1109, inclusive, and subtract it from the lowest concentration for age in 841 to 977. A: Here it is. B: -0.1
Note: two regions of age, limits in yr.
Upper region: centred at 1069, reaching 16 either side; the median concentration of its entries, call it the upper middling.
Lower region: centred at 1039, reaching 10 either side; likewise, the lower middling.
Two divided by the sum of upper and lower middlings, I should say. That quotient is 0.294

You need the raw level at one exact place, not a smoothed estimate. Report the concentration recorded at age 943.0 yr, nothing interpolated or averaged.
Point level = 4.47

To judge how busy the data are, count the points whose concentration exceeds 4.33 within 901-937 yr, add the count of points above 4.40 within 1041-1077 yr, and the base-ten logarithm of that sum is 0.70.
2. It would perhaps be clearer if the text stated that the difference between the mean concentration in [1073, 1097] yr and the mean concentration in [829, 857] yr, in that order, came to -0.63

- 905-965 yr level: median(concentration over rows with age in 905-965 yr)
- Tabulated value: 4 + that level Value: 8.4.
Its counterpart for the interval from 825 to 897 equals 8.4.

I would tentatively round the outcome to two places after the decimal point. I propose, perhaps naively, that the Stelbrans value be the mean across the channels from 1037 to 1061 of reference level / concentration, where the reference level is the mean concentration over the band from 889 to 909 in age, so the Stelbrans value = 1.42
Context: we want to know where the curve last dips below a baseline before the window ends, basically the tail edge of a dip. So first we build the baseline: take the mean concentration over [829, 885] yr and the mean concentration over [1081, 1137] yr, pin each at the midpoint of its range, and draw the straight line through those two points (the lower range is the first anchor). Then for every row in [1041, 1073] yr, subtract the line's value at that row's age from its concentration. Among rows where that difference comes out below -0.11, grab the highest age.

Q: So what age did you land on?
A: 1051.0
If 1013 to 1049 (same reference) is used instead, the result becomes 1047.0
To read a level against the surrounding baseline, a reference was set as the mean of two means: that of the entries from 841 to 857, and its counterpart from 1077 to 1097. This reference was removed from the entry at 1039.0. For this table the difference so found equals -2.3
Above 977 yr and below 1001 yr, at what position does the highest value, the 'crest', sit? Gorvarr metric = 999.0 yr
